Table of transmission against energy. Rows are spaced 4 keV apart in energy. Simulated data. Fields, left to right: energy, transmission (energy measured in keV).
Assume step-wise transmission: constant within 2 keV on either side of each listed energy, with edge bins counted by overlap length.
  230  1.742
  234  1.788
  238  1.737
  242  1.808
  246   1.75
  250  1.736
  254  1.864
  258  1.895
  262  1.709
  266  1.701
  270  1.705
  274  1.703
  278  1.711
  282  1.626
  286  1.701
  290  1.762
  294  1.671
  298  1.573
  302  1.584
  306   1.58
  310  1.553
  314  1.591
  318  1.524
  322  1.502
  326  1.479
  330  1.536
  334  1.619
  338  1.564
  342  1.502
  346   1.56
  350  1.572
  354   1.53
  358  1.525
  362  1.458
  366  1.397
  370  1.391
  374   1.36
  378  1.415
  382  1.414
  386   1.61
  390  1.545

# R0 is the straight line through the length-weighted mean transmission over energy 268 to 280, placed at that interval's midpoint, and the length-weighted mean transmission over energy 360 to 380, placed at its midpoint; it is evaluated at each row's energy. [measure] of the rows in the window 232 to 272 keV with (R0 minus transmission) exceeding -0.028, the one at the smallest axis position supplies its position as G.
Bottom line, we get 234 keV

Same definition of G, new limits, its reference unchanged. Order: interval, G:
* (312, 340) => 314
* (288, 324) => 294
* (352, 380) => 366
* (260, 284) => 262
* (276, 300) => 278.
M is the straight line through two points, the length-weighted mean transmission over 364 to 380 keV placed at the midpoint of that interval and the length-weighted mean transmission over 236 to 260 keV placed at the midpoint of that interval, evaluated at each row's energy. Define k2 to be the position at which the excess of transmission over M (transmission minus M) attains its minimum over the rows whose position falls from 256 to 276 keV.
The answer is 262 keV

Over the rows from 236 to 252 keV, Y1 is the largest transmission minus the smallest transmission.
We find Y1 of 0.072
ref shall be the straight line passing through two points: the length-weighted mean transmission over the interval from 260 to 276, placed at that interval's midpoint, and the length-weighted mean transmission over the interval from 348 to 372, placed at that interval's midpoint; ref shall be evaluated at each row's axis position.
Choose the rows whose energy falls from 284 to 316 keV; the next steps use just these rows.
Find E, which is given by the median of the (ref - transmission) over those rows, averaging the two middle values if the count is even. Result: 0.016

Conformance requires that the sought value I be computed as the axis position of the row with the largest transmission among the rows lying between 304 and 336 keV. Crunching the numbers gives 334 keV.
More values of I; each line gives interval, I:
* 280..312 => 290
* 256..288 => 258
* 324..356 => 334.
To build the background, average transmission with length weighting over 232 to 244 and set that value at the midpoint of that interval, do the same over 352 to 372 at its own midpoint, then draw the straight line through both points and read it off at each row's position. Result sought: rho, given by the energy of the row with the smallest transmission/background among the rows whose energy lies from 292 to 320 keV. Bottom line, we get 298 keV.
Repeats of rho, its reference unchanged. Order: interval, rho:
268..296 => 282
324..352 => 326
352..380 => 374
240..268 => 250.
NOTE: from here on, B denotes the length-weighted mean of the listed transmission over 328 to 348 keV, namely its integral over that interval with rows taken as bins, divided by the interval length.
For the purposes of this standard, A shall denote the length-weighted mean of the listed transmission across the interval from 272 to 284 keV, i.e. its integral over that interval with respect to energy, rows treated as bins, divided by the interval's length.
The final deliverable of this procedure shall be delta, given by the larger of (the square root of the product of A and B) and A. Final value 1.68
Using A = 1.68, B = 1.56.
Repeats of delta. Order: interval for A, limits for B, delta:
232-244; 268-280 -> 1.78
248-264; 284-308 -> 1.80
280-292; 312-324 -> 1.70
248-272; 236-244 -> 1.77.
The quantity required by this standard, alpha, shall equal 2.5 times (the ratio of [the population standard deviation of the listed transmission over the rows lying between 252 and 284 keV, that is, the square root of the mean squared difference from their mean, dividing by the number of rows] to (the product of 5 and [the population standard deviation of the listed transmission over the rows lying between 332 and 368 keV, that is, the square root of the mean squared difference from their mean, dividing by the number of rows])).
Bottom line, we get 0.68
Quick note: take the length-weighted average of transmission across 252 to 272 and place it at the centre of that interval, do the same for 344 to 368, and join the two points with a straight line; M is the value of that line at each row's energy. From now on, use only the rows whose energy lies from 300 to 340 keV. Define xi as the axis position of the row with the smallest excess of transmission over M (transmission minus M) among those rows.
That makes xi 326 keV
